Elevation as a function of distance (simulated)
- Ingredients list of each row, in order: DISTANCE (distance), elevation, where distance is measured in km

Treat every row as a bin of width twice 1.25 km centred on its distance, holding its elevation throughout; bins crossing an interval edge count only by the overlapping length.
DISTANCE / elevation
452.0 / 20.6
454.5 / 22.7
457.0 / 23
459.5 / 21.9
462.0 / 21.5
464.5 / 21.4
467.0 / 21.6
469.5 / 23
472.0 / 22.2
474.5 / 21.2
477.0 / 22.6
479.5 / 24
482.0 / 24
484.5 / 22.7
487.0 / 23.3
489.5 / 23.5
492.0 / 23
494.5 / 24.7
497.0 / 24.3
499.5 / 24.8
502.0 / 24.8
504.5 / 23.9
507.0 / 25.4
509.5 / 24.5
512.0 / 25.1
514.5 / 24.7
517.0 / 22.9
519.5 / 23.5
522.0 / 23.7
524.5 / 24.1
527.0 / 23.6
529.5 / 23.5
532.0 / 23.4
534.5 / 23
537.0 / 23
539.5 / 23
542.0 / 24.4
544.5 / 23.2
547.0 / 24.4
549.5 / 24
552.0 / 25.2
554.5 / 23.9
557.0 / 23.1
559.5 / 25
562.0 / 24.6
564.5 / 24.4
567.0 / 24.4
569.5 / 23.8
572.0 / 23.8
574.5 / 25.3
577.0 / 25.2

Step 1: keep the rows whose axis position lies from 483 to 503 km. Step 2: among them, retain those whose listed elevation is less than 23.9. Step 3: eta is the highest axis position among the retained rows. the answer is 492.0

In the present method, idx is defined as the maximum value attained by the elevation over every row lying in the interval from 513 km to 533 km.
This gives 24.7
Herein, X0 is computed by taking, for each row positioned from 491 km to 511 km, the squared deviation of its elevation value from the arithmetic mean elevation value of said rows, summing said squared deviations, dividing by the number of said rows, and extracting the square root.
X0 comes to 0.674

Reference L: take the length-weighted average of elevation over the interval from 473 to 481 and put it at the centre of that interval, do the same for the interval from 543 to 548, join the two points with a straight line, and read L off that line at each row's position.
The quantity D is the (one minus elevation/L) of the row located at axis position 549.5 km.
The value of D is -0.01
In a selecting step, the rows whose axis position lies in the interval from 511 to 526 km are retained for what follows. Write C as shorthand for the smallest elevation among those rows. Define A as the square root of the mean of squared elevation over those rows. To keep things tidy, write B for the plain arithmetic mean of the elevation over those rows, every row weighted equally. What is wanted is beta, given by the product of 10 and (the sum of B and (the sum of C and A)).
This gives 709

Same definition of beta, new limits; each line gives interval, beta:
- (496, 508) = 732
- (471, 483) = 668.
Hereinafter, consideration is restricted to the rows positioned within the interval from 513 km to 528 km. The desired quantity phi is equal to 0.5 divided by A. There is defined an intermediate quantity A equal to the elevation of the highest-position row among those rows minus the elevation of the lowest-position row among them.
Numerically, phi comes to -0.5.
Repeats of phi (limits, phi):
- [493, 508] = 0.7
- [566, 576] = 0.6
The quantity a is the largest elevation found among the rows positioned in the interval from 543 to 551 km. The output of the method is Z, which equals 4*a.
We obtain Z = 98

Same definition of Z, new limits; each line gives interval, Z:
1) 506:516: 102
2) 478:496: 99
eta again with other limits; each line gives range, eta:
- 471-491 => 489.5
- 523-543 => 539.5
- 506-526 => 522.0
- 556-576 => 572.0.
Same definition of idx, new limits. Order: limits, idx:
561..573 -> 24.6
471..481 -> 24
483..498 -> 24.7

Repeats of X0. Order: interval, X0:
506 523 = 0.845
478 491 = 0.486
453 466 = 0.642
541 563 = 0.685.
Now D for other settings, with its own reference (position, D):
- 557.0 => 0.04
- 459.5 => 0.02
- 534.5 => 0.03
